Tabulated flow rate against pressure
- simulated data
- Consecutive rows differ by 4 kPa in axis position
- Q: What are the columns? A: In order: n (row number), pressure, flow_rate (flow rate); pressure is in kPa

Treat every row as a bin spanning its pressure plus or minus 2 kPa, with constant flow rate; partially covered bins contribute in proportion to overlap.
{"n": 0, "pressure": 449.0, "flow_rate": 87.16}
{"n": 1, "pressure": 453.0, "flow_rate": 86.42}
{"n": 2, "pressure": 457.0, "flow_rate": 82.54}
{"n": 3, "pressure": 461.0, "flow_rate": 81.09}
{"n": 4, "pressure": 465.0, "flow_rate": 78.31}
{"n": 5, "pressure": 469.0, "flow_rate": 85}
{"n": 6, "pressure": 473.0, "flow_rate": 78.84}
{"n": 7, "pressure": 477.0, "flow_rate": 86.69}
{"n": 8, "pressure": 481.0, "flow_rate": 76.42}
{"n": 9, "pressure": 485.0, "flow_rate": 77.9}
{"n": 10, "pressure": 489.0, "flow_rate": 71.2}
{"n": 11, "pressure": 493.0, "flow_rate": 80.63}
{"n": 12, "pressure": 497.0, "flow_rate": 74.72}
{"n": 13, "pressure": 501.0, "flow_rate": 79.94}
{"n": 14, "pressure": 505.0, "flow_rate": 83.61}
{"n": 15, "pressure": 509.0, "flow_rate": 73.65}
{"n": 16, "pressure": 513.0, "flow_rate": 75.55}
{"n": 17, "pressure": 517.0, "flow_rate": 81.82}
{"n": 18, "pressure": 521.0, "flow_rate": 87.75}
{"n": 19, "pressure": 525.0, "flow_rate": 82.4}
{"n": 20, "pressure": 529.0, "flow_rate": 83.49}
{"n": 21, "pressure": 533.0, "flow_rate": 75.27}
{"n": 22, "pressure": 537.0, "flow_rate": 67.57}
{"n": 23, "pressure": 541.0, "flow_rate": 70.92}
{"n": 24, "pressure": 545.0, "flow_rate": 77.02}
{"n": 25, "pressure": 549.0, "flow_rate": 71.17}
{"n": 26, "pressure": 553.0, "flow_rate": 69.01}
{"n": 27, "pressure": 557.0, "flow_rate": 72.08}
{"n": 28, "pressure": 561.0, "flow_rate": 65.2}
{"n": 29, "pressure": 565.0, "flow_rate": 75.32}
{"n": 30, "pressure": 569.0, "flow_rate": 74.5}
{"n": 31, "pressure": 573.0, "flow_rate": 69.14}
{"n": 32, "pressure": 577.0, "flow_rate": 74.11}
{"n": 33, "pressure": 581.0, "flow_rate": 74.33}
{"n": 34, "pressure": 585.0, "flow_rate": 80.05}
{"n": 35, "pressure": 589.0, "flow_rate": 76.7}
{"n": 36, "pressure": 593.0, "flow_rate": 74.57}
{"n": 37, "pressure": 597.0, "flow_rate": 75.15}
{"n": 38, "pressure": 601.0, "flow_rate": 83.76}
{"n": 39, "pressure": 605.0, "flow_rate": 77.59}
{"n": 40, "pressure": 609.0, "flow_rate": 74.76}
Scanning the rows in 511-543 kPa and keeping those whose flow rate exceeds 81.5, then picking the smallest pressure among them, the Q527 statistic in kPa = 517.0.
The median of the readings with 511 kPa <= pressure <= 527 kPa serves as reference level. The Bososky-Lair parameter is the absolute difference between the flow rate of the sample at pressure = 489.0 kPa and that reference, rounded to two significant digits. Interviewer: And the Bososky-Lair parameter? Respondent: 11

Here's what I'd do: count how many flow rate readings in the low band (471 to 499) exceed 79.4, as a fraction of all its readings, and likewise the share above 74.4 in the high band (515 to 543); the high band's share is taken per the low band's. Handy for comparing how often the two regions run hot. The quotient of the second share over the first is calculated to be 2.50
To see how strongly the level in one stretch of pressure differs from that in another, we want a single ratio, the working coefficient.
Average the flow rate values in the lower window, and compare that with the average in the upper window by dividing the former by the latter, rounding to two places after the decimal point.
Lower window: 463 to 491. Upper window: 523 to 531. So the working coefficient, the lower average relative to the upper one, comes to 0.95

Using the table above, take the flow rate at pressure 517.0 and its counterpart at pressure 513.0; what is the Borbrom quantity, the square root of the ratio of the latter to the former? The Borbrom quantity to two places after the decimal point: 0.96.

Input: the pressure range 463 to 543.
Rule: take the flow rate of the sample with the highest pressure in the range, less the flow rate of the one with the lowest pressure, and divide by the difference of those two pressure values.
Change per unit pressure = -0.10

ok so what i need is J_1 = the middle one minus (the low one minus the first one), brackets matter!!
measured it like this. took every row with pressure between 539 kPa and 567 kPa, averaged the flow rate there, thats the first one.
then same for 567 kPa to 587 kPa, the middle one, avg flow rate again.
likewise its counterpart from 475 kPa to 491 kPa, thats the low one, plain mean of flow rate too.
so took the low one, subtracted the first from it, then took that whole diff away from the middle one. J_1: 68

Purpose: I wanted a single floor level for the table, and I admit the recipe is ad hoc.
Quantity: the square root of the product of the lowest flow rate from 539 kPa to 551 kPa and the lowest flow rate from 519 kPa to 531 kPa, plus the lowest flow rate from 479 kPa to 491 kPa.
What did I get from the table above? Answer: 148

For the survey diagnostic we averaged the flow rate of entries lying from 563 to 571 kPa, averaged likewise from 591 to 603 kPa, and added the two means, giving 153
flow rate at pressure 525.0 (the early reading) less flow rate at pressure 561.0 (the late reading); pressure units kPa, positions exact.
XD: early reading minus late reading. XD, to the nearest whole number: 17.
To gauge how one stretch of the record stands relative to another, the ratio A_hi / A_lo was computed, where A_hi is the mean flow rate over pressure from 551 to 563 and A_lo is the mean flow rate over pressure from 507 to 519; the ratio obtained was 0.893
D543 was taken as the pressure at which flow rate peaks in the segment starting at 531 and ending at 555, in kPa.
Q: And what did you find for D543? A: 545.0 kPa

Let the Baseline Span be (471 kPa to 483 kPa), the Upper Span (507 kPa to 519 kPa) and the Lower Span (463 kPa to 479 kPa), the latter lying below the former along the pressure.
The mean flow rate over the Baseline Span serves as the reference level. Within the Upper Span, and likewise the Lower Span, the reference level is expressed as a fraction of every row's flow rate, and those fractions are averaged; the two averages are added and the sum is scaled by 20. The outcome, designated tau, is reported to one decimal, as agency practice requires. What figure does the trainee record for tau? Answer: 40.6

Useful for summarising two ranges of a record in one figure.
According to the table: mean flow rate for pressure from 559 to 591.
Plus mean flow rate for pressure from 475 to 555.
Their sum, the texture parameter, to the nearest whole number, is 151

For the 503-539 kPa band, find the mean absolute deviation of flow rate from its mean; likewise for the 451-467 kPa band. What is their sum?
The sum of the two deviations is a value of 7.7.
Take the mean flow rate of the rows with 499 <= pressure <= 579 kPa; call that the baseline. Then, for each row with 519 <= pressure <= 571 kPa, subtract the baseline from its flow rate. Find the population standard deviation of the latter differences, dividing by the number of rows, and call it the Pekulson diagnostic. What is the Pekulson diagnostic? 6.3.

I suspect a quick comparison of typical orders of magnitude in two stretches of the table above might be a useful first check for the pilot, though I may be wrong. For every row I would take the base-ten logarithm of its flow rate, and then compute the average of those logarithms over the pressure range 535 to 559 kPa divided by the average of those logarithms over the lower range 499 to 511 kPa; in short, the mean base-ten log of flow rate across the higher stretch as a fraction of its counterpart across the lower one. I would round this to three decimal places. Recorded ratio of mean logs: 0.976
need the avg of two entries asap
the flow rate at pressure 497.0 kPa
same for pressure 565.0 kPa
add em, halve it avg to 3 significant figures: 75.0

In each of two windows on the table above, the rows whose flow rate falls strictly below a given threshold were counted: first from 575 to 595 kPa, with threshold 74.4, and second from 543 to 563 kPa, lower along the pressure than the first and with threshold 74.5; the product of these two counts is 8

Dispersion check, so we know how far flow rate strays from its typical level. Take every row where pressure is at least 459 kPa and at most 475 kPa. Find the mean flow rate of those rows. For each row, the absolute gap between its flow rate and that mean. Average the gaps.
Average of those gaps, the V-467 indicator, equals 2.2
